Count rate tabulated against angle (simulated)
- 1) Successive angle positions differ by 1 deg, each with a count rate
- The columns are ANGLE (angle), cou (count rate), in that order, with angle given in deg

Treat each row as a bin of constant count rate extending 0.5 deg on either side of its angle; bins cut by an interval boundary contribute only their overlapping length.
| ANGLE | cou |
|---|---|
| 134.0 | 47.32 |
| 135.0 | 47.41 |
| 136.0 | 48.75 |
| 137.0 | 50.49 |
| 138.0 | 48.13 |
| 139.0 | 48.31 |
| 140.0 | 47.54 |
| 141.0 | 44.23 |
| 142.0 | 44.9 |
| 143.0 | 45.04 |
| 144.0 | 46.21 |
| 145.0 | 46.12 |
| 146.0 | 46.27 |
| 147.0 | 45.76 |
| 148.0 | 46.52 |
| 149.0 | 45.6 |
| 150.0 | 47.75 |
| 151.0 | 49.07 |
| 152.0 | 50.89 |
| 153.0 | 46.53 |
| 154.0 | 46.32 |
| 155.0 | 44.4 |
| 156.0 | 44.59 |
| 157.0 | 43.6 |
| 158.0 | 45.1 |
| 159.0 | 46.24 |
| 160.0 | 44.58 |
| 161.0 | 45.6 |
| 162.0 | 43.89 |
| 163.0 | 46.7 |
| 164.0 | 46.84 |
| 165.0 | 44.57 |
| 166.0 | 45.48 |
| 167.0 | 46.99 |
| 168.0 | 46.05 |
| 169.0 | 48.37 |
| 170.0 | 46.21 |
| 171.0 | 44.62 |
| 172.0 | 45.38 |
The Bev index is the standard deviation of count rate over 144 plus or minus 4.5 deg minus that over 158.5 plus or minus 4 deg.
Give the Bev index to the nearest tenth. 0.1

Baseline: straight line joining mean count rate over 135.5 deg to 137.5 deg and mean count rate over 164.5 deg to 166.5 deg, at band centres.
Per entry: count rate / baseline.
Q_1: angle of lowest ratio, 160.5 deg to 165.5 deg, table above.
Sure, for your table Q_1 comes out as 162.0 deg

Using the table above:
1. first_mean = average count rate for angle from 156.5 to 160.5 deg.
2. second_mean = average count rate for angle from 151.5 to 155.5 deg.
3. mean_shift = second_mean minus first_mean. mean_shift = 2.2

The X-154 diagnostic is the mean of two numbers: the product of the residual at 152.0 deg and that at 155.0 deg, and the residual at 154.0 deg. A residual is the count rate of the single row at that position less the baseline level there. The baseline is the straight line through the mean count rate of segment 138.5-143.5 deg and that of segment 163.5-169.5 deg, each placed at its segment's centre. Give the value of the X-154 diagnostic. -4.2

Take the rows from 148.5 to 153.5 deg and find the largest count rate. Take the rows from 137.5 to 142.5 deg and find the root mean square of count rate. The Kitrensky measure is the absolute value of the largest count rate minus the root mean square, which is 4.2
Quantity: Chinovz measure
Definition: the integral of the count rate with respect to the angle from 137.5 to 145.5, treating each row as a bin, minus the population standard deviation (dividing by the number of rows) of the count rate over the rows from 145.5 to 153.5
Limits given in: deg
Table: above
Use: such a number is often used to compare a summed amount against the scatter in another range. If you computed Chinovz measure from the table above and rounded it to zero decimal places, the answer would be 369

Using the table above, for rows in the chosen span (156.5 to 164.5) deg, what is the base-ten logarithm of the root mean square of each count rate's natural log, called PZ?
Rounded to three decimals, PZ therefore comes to 0.581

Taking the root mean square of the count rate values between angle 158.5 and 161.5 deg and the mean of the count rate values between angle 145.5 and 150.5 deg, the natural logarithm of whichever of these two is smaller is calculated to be 3.82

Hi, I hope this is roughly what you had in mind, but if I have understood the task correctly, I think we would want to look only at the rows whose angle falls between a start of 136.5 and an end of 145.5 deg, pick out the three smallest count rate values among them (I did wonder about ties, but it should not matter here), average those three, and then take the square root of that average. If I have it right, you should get 6.69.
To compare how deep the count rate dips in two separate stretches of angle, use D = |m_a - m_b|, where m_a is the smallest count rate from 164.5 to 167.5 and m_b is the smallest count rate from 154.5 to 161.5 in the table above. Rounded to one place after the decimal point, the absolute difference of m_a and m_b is 1.0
